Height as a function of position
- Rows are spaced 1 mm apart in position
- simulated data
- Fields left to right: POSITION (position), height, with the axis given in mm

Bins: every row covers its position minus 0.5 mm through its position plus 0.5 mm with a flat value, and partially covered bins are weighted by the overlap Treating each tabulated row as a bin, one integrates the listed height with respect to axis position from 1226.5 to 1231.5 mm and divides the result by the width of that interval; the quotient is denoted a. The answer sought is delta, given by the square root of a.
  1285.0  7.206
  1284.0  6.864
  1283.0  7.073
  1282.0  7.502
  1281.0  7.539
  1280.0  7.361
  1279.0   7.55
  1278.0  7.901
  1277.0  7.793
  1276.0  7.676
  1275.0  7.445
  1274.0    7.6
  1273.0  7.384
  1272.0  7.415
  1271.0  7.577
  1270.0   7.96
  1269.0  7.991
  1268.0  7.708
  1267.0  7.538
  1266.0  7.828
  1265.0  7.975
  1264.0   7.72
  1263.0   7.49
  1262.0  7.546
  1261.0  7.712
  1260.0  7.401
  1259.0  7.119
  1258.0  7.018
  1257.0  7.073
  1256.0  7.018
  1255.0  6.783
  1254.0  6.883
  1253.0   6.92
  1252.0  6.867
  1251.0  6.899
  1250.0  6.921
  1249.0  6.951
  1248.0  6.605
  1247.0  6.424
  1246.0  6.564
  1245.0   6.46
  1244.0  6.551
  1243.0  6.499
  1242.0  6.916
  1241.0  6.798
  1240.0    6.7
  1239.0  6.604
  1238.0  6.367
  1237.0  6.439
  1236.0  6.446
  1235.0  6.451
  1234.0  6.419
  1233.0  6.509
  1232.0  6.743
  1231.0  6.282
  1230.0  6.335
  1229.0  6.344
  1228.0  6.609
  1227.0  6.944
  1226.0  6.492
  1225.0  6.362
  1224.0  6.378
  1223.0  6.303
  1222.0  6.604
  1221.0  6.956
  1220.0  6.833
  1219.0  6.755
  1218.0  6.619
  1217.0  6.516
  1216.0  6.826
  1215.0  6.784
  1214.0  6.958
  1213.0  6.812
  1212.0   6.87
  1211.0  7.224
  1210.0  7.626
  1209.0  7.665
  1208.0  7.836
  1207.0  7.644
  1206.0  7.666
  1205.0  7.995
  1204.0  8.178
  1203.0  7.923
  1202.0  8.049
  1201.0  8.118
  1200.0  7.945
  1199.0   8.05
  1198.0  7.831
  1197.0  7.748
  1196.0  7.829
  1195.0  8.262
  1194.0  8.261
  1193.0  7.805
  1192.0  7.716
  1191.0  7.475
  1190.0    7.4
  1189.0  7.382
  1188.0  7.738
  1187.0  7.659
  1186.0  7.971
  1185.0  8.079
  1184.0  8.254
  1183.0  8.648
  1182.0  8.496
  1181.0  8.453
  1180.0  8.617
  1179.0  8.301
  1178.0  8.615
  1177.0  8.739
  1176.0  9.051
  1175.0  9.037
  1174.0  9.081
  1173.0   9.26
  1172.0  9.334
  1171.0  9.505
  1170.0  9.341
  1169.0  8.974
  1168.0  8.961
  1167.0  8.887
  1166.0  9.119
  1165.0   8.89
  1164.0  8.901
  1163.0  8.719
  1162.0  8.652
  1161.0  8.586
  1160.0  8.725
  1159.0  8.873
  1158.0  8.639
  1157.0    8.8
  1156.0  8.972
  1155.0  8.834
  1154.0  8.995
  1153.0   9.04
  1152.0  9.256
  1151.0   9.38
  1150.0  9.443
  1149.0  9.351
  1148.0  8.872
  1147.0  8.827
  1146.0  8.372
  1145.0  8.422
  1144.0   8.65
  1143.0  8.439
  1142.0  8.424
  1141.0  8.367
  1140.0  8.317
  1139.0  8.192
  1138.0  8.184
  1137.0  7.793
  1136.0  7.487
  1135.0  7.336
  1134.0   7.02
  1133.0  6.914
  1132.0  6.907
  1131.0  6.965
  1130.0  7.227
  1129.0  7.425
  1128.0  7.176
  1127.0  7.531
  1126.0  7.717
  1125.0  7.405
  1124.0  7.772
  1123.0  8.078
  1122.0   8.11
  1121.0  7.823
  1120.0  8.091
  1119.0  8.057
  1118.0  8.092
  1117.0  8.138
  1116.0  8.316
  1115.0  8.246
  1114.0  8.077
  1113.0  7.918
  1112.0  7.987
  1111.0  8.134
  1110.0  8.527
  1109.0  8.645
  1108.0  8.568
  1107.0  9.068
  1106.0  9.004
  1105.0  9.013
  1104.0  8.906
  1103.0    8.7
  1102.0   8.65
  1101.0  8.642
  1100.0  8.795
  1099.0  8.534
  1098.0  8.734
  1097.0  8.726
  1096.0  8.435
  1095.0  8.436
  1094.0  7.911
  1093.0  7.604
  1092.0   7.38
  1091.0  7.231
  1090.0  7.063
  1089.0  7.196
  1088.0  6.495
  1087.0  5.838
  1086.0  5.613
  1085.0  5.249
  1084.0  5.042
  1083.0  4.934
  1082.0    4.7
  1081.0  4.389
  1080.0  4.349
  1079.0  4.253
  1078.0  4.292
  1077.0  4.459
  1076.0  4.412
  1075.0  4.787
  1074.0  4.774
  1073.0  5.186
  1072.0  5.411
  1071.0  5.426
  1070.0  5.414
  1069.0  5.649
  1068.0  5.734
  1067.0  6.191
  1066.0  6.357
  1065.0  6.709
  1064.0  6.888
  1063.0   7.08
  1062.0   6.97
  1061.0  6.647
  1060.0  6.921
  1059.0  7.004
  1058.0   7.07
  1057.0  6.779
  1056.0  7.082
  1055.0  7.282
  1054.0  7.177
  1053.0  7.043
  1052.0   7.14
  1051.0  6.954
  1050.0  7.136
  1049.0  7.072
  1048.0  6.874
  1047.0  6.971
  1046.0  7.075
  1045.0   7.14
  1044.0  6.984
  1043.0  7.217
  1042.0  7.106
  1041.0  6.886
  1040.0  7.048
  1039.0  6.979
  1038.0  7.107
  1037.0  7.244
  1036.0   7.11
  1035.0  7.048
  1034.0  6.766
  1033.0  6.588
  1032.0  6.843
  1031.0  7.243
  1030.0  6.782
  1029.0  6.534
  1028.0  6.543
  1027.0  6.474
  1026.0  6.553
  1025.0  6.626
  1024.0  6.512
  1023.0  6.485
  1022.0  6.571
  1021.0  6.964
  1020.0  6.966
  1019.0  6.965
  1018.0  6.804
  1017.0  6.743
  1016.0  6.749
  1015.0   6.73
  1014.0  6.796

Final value 2.55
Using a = 6.50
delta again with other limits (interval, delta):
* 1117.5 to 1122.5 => 2.83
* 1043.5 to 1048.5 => 2.65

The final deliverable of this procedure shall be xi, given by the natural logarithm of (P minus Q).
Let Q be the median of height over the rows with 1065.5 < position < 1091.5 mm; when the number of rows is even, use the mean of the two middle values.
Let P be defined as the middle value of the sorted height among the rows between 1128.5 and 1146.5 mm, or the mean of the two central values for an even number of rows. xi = 1.0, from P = 8.0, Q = 5.3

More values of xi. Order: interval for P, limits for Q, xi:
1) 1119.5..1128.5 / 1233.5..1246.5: 0.2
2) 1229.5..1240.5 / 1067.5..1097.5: 0.0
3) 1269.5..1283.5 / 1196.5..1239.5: -0.3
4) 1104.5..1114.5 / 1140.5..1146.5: -2.1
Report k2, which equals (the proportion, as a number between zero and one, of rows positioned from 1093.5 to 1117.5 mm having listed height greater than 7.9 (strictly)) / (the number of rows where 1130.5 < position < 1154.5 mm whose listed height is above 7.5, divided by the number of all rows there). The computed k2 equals 1.33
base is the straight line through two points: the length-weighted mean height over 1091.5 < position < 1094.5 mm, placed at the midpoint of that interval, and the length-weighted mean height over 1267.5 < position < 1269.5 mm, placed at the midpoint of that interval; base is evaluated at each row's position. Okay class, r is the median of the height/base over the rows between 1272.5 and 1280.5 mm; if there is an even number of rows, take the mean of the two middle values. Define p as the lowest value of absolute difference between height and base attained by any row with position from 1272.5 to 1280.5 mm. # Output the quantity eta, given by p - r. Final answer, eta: -0.9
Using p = 0.0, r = 0.96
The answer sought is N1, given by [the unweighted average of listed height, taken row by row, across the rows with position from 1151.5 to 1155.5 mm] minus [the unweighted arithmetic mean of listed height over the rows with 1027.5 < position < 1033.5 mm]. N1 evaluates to 2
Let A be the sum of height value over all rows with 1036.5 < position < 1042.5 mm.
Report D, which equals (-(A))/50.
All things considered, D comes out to -0.85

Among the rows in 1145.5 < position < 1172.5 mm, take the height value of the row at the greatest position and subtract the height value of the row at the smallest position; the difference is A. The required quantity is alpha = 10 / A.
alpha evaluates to 10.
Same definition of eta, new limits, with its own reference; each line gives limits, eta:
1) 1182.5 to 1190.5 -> -1.0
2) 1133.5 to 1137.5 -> -0.9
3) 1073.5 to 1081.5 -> 2.2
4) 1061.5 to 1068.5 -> -0.4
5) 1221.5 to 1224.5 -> 0.4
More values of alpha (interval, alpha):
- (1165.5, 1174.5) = -263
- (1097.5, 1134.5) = -6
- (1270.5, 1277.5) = 46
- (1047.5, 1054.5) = 33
